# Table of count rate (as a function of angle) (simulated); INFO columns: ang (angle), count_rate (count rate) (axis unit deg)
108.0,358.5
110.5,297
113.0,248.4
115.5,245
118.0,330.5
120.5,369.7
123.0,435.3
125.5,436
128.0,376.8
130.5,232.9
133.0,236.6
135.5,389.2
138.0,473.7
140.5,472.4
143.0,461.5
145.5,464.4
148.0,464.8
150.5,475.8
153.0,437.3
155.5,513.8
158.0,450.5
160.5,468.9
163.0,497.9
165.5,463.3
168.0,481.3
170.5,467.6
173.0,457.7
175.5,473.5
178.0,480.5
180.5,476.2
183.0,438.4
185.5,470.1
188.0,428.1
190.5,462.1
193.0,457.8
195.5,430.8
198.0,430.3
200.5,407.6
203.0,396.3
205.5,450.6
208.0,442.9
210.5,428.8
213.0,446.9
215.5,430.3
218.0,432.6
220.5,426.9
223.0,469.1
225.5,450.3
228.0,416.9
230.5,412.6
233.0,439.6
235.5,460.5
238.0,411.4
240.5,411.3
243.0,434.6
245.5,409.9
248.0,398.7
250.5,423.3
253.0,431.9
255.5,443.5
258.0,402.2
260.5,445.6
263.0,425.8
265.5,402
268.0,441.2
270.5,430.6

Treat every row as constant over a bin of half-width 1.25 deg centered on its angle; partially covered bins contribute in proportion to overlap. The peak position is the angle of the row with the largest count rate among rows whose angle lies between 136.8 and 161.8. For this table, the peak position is 155.5 deg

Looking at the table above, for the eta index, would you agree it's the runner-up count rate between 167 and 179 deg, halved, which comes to 240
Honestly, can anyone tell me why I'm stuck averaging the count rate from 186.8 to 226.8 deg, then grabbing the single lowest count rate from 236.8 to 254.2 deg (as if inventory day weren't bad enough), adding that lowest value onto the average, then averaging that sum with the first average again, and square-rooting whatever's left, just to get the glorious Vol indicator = 25.2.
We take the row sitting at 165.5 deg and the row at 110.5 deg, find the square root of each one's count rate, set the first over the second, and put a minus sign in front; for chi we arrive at -1.25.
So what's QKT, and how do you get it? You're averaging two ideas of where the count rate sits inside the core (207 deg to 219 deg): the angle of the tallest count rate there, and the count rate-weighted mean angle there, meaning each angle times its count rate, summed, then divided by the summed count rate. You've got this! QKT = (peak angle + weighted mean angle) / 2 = 213.0 deg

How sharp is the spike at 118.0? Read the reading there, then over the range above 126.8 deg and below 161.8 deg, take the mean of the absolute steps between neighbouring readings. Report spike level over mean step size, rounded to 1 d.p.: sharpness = 7.1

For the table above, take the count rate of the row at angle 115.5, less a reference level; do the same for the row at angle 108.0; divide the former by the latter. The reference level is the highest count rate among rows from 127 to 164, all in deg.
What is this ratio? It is 1.73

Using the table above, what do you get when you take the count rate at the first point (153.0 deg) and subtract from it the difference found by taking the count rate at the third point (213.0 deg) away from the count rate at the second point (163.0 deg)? 386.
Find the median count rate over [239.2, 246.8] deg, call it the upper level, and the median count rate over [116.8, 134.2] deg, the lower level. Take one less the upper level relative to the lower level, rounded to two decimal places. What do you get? -0.11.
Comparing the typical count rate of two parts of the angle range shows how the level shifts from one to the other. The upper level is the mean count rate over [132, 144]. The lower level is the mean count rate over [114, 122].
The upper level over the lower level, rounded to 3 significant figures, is 1.29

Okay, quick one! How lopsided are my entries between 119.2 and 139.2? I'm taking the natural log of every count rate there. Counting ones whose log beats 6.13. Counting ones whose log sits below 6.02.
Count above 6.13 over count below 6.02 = 0.20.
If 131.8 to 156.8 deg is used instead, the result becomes 3.50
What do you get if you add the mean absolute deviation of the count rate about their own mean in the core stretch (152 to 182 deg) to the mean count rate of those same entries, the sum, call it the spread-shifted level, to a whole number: 487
